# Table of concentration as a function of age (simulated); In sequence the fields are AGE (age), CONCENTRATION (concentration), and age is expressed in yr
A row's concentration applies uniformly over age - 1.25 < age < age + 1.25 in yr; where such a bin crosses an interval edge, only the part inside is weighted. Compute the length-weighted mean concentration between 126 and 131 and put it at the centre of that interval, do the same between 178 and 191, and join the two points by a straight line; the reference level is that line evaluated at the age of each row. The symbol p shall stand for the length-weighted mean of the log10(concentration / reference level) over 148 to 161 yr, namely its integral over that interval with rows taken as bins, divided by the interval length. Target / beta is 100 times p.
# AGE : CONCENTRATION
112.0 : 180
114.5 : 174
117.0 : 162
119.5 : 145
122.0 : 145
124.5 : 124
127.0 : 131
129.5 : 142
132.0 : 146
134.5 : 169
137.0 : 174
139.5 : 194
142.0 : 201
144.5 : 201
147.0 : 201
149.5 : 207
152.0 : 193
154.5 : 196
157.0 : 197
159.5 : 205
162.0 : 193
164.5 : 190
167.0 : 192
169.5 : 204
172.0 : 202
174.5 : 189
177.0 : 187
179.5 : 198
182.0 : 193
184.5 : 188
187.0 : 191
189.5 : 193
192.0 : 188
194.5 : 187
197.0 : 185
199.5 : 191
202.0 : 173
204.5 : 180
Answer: 8.8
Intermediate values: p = 0.088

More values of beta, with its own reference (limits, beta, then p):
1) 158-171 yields 5.7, 0.057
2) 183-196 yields -1.8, -0.018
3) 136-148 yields 11.1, 0.111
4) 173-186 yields 0.9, 0.009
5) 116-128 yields 3.1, 0.031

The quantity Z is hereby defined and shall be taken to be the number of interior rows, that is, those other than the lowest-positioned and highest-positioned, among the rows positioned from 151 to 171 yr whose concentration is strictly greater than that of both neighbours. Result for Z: 1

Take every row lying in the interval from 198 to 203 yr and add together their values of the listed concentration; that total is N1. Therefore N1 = 364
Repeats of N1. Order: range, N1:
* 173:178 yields 376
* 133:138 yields 343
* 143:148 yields 402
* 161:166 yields 383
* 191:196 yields 375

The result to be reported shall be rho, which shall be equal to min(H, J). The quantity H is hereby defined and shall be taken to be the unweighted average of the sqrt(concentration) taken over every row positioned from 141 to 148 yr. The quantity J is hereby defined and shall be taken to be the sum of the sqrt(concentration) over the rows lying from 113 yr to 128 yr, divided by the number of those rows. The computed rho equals 12.1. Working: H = 14.2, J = 12.1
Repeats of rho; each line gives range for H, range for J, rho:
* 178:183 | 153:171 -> 14.0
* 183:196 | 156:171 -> 13.8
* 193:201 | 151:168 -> 13.7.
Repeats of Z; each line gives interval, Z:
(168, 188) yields 1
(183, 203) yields 2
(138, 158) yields 1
